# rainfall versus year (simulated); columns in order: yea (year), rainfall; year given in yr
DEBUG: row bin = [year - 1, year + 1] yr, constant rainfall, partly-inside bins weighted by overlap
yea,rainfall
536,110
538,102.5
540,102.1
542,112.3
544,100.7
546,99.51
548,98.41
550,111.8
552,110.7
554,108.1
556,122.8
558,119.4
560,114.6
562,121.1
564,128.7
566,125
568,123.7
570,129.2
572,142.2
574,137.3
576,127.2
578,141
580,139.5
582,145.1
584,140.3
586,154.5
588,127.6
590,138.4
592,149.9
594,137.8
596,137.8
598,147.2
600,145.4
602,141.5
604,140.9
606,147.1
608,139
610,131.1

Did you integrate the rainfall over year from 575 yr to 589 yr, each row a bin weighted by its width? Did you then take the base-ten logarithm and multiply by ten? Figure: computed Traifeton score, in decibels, 32.9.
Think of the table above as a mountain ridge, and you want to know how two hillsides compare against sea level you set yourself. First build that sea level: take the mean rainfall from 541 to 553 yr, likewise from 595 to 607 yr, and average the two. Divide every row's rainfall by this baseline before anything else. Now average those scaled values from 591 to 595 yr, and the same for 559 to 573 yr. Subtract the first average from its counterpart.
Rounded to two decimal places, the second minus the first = -0.14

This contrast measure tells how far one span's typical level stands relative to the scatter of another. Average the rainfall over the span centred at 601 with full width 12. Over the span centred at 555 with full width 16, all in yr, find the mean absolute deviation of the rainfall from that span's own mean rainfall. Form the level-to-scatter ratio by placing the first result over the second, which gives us 23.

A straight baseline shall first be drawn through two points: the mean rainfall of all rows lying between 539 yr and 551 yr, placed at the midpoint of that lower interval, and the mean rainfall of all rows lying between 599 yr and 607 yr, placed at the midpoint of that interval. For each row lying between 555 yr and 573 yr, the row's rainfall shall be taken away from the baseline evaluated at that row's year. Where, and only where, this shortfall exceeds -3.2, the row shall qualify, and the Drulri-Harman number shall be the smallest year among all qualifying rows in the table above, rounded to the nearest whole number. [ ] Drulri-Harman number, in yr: 560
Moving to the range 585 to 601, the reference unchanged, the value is 588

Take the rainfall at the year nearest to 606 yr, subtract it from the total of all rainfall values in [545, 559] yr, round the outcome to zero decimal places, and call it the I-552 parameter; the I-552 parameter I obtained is 624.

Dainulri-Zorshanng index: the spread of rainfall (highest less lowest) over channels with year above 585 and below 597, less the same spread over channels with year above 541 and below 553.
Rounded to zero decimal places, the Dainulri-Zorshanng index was 13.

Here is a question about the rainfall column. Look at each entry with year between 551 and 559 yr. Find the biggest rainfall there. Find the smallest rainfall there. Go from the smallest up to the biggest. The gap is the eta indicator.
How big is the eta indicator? 15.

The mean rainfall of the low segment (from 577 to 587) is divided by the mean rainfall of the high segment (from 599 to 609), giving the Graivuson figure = 1.01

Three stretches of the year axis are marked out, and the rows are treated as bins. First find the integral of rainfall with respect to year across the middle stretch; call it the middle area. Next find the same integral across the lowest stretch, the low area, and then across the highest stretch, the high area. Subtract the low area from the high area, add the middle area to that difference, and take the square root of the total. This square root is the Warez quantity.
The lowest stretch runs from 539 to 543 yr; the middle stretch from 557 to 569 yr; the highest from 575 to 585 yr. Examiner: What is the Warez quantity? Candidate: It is 49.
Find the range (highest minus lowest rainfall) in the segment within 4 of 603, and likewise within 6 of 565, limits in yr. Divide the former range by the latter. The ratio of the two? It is 0.42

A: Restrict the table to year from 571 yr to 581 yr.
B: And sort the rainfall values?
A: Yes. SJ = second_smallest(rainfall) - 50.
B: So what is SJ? 87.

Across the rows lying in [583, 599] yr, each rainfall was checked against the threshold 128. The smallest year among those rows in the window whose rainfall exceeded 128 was 584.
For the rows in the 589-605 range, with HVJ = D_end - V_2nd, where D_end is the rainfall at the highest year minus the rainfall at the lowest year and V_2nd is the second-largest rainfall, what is -145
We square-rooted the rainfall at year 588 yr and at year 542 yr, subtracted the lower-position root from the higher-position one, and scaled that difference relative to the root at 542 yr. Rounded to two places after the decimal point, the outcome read 0.07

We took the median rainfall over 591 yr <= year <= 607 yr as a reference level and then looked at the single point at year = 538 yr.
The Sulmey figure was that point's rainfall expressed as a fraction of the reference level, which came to 0.71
